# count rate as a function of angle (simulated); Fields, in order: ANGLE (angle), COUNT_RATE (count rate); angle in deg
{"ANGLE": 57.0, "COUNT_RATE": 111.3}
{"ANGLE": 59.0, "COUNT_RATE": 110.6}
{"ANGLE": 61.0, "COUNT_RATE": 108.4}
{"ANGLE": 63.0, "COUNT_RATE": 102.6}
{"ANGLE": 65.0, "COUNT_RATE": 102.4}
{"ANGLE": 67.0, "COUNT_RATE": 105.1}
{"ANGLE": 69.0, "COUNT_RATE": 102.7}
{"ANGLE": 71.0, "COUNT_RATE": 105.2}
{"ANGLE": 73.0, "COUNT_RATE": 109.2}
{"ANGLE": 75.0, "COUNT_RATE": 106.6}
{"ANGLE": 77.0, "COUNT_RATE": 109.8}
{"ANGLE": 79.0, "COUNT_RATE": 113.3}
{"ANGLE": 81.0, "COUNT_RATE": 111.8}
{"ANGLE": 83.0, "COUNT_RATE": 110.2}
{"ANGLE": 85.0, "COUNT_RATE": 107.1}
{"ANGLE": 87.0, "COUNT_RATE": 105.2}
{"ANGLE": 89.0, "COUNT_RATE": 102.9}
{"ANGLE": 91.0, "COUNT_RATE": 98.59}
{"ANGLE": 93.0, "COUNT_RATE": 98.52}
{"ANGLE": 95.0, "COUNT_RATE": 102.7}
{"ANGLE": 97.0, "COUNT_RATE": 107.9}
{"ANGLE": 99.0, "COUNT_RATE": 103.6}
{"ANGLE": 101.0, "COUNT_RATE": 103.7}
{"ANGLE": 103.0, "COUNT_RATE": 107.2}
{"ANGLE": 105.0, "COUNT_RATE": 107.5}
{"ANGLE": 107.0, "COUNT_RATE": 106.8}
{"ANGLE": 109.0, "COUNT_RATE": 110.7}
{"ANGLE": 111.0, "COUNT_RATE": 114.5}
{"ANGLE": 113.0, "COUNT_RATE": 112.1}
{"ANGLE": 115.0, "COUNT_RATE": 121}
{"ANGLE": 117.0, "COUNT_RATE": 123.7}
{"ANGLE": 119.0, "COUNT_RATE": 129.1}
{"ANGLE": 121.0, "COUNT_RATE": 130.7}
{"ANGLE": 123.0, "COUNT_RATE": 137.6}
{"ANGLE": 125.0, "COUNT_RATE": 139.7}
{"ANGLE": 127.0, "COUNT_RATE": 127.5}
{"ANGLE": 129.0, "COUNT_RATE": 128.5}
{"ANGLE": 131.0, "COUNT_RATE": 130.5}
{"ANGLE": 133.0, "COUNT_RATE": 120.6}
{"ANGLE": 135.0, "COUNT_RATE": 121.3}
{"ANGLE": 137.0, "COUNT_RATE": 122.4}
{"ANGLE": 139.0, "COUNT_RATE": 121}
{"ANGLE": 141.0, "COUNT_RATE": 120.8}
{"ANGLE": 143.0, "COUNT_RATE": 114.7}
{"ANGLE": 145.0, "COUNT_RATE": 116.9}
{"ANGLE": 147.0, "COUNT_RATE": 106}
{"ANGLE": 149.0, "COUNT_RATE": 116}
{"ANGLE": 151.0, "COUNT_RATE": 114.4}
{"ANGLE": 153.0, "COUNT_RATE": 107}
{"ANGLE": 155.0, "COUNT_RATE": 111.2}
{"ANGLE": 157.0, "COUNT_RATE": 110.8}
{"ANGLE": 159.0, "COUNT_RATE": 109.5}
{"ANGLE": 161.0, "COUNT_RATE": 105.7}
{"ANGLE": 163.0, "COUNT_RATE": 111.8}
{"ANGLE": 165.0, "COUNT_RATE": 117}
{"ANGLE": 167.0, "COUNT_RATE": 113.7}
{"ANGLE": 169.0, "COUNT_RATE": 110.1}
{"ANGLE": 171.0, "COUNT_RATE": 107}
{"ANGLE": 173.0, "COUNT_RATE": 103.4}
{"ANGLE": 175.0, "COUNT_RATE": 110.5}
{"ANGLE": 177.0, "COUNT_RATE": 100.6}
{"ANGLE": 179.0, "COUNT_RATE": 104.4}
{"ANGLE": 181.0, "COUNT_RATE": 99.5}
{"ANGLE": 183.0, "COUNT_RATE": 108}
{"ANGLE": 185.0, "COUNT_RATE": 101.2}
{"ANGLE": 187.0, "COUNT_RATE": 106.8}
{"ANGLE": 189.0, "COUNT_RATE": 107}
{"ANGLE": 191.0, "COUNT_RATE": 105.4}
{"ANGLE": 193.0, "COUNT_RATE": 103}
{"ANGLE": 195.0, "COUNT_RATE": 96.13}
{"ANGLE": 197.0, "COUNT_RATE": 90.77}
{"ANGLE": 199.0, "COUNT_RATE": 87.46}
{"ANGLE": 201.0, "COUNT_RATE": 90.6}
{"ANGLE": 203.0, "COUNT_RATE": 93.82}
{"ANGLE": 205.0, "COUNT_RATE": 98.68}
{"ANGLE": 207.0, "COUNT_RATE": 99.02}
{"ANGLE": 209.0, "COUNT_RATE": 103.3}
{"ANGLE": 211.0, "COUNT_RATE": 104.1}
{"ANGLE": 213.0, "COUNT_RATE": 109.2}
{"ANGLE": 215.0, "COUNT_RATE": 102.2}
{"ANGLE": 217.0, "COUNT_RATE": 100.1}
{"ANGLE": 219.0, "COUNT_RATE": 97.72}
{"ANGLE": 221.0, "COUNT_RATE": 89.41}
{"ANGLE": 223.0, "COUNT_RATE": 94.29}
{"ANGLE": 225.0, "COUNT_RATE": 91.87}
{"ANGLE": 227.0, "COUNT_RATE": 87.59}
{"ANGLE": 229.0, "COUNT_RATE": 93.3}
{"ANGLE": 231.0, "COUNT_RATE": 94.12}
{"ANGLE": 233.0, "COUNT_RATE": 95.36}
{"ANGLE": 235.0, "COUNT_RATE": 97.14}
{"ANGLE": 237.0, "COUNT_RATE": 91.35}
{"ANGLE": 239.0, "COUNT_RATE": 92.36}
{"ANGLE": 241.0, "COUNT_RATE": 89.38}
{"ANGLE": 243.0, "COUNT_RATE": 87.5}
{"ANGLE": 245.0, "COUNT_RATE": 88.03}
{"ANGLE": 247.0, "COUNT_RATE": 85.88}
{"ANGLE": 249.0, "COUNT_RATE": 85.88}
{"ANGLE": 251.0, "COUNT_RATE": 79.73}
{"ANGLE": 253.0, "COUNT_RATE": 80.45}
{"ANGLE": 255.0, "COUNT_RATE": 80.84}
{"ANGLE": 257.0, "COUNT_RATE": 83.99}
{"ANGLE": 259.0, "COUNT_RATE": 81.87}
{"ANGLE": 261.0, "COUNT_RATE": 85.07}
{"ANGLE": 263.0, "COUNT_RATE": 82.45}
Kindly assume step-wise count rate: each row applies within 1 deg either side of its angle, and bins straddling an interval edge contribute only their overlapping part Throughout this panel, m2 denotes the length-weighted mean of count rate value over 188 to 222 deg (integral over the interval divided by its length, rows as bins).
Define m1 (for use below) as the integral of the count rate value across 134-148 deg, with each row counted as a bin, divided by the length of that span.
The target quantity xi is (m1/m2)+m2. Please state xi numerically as 100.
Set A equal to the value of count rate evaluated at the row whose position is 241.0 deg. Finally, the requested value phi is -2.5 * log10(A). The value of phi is -4.88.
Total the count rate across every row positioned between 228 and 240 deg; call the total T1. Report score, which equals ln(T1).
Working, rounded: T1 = 564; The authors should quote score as 6.33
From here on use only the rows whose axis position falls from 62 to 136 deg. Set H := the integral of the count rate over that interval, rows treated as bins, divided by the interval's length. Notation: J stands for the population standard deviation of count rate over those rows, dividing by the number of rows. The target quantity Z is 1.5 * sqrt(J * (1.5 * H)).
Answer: 65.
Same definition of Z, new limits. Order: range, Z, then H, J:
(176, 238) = 45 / 98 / 6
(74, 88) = 32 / 109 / 3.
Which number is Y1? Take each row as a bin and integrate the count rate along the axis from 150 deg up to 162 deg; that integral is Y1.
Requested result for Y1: 1317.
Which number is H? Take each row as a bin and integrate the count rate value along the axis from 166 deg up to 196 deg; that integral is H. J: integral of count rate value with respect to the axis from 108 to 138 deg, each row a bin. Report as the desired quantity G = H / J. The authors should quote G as 0.84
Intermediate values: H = 3153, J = 3740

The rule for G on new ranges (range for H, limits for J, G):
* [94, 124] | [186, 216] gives 1.15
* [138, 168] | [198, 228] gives 1.17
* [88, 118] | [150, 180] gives 0.99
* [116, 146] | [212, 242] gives 1.32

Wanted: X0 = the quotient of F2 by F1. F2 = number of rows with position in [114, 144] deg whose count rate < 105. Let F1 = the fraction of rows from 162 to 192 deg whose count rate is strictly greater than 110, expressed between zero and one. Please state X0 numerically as 0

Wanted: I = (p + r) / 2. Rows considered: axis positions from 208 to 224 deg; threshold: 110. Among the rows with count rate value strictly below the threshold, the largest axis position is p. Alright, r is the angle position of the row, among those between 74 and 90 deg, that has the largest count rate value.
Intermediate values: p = 223.0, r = 79.0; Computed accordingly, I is 151 deg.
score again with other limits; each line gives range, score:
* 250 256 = 5.48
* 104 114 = 6.31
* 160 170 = 6.32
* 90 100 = 6.24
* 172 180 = 6.04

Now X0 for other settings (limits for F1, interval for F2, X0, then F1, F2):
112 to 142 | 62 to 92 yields 5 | 1.00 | 5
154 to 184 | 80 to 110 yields 13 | 0.47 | 6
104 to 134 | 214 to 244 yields 17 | 0.87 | 15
